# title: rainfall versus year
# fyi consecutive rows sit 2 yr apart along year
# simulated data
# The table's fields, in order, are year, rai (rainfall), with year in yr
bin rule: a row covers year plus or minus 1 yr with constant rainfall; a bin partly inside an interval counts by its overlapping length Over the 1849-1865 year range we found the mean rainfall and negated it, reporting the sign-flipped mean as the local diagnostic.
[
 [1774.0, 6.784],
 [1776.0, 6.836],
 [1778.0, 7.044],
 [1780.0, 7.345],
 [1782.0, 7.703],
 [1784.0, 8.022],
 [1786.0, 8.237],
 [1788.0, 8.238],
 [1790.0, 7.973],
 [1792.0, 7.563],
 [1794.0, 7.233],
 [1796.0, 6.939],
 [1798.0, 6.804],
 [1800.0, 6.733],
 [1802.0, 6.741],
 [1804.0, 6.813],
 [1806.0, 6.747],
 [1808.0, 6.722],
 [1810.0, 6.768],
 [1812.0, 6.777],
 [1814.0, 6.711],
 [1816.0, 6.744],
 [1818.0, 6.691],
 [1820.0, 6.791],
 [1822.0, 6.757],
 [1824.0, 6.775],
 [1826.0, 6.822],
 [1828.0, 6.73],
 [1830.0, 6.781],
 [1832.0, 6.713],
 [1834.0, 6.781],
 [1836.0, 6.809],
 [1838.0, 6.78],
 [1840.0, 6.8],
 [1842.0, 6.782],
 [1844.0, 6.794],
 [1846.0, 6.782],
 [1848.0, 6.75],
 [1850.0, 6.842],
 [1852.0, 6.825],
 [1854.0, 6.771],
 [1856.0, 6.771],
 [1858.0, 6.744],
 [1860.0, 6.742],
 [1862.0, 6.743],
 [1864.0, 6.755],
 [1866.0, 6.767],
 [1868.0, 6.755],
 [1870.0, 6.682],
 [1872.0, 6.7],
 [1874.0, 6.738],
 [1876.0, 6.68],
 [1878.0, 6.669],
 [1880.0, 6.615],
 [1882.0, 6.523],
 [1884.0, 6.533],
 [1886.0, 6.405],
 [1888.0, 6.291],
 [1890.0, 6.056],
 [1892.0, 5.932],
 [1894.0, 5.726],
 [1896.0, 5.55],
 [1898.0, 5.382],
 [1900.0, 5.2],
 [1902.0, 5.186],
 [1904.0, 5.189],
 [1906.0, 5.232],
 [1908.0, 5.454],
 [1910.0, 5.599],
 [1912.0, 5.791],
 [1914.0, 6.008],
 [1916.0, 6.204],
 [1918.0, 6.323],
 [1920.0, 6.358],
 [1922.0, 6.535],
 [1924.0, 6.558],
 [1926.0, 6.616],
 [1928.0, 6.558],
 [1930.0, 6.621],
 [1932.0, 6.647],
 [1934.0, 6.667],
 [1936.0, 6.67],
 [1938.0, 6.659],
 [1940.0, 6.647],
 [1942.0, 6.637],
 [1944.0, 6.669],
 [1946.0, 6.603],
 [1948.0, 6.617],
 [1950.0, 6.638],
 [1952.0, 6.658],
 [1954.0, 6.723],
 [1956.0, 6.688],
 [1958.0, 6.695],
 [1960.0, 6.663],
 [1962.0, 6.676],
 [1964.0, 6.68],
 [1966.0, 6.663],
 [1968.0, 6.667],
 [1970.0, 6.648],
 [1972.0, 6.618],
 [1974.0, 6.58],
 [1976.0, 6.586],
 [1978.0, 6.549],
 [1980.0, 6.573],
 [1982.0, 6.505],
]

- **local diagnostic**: -6.77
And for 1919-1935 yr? -6.57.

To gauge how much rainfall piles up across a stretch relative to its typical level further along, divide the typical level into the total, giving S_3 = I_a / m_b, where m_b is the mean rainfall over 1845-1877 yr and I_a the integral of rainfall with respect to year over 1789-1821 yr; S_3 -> 32.8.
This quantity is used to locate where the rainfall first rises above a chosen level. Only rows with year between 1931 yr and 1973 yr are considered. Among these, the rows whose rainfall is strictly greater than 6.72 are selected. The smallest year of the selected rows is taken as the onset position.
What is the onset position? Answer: 1954.0 yr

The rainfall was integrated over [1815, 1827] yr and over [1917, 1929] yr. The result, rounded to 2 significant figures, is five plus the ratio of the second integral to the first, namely 6.0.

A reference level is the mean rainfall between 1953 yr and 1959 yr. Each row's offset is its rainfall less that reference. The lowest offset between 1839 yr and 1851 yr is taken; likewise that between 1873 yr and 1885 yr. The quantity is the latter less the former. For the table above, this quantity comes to -0.23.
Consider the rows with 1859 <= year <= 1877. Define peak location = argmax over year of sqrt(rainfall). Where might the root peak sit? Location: 1866.0 yr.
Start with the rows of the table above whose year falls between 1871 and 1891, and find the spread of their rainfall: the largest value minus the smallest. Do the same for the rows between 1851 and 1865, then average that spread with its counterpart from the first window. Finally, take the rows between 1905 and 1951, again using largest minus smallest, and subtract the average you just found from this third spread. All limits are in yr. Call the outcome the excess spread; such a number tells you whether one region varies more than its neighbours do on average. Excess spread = 1.1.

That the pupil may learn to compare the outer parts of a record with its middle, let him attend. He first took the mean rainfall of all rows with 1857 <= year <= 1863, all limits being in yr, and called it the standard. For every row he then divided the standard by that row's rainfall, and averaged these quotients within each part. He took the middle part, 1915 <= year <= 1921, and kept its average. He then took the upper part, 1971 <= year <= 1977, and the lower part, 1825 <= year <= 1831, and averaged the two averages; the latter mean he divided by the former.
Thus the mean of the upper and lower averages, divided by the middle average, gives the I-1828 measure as 0.94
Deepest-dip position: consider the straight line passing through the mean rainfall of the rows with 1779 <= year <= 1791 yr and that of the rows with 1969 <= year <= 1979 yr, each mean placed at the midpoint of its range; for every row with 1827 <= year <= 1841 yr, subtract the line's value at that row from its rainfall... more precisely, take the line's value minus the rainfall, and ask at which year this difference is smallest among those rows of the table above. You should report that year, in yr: 1840.0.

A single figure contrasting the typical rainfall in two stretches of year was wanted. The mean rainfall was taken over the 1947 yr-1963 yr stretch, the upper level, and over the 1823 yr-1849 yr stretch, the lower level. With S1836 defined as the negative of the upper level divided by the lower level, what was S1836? -0.98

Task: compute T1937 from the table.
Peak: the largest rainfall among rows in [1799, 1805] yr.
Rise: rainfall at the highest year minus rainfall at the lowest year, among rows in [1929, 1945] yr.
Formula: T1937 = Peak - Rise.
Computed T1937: 6.8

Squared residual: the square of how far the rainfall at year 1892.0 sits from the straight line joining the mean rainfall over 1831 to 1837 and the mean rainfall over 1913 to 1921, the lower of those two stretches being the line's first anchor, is 0.21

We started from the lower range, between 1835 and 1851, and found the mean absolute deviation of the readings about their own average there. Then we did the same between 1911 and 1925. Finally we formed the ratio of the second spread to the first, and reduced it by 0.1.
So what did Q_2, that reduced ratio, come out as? 11.4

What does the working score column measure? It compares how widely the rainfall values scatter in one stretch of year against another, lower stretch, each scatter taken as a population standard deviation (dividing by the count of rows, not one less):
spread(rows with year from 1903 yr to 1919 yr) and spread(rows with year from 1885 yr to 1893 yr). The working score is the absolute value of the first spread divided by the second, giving 2.2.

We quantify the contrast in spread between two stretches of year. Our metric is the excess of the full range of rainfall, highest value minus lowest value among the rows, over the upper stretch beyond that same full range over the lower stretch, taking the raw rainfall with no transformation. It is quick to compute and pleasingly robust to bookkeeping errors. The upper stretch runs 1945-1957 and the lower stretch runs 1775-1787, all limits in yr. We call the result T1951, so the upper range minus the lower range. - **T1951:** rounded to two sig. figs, -1.3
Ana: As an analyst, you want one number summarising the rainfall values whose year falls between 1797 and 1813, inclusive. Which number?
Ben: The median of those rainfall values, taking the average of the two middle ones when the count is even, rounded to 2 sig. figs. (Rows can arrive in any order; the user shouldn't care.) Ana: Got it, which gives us 6.8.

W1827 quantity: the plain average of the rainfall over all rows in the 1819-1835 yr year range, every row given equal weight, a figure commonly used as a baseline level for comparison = 6.77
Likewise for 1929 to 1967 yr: 6.66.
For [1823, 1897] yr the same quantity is 6.62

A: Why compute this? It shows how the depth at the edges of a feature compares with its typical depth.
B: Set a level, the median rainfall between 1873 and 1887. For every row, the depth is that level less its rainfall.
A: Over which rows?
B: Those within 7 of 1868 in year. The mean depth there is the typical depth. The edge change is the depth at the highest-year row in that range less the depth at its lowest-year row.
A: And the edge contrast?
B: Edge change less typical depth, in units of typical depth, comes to -1.0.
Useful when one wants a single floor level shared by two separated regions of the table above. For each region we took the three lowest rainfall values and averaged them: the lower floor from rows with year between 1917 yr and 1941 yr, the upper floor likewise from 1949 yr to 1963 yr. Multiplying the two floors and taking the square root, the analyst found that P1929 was 6.53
